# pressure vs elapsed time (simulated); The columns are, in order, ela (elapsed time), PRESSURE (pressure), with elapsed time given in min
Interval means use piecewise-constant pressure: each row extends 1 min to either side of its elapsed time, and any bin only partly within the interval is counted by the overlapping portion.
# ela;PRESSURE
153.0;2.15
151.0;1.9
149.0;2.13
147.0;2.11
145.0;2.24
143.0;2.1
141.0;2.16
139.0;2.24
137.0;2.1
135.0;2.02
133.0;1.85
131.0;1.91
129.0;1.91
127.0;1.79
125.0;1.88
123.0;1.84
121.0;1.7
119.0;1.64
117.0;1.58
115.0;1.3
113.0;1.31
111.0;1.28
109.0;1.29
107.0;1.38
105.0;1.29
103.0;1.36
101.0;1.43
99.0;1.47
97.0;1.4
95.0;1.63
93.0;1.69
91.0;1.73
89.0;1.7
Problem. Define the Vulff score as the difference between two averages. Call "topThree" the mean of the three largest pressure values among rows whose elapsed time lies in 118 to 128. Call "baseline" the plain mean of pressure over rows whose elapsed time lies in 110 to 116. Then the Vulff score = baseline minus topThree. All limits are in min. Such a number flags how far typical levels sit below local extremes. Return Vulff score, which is -0.54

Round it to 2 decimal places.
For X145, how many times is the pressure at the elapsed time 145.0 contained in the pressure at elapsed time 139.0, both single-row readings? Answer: 1.00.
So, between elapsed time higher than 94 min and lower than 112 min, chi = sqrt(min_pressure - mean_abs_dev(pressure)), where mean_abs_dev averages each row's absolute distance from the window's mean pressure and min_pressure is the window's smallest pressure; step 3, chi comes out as 1.10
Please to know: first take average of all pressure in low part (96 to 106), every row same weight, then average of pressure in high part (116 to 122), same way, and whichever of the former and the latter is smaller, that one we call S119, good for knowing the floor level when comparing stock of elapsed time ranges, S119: 1.39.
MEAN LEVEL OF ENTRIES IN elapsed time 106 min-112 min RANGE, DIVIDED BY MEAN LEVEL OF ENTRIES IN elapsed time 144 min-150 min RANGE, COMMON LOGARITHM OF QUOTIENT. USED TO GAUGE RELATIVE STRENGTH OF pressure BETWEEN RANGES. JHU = -0.21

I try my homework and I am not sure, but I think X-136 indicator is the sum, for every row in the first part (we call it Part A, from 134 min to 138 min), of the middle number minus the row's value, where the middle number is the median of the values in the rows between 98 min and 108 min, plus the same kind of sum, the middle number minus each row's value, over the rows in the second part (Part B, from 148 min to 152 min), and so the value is -2.6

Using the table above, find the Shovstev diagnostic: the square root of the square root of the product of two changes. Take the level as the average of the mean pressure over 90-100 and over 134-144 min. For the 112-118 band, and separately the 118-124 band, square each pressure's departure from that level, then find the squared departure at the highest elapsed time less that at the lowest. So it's 0.32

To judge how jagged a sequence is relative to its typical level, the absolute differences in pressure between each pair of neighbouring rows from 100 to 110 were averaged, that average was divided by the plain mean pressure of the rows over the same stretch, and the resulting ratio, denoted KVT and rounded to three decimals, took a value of 0.059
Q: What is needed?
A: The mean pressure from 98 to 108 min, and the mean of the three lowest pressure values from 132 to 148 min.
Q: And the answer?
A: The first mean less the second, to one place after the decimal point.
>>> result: -0.6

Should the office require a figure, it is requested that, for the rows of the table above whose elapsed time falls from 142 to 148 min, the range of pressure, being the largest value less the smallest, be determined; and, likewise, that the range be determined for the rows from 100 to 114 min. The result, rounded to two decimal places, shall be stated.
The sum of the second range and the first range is 0.29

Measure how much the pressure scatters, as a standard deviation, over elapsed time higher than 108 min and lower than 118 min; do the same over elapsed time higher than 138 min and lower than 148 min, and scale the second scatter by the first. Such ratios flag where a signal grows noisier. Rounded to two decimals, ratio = 0.53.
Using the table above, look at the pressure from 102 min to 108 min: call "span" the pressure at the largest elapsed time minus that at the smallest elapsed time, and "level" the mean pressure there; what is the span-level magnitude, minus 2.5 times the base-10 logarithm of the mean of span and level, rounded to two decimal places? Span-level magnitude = 0.42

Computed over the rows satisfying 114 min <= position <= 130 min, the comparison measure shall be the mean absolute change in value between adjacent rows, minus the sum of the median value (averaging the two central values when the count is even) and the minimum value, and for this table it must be -2.93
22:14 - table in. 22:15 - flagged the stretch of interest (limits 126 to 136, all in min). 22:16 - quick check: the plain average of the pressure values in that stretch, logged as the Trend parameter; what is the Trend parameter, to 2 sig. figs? 1.9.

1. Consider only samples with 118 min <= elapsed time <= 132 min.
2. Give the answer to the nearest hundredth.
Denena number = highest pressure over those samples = 1.91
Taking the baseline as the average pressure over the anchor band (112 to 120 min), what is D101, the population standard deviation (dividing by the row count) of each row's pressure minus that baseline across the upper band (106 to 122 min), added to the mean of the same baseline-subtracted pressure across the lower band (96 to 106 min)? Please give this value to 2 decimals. 0.10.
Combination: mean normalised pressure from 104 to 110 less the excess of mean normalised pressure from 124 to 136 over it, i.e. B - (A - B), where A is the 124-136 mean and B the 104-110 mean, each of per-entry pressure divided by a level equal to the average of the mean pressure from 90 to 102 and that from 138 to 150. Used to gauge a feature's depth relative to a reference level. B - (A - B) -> 0.40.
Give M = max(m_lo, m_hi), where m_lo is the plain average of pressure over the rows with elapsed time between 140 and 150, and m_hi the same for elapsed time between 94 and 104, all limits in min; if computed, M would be 2.15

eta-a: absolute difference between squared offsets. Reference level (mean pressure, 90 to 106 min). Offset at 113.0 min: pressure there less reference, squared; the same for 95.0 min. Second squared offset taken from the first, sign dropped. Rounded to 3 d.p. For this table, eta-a 0.019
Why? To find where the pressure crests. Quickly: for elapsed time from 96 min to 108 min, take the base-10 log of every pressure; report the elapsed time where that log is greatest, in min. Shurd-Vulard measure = 99.0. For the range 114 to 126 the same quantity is 125.0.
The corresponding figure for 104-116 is 107.0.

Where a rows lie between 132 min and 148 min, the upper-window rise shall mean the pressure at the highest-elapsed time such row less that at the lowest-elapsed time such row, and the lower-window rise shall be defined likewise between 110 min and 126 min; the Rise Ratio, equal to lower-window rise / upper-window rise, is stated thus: 2.3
